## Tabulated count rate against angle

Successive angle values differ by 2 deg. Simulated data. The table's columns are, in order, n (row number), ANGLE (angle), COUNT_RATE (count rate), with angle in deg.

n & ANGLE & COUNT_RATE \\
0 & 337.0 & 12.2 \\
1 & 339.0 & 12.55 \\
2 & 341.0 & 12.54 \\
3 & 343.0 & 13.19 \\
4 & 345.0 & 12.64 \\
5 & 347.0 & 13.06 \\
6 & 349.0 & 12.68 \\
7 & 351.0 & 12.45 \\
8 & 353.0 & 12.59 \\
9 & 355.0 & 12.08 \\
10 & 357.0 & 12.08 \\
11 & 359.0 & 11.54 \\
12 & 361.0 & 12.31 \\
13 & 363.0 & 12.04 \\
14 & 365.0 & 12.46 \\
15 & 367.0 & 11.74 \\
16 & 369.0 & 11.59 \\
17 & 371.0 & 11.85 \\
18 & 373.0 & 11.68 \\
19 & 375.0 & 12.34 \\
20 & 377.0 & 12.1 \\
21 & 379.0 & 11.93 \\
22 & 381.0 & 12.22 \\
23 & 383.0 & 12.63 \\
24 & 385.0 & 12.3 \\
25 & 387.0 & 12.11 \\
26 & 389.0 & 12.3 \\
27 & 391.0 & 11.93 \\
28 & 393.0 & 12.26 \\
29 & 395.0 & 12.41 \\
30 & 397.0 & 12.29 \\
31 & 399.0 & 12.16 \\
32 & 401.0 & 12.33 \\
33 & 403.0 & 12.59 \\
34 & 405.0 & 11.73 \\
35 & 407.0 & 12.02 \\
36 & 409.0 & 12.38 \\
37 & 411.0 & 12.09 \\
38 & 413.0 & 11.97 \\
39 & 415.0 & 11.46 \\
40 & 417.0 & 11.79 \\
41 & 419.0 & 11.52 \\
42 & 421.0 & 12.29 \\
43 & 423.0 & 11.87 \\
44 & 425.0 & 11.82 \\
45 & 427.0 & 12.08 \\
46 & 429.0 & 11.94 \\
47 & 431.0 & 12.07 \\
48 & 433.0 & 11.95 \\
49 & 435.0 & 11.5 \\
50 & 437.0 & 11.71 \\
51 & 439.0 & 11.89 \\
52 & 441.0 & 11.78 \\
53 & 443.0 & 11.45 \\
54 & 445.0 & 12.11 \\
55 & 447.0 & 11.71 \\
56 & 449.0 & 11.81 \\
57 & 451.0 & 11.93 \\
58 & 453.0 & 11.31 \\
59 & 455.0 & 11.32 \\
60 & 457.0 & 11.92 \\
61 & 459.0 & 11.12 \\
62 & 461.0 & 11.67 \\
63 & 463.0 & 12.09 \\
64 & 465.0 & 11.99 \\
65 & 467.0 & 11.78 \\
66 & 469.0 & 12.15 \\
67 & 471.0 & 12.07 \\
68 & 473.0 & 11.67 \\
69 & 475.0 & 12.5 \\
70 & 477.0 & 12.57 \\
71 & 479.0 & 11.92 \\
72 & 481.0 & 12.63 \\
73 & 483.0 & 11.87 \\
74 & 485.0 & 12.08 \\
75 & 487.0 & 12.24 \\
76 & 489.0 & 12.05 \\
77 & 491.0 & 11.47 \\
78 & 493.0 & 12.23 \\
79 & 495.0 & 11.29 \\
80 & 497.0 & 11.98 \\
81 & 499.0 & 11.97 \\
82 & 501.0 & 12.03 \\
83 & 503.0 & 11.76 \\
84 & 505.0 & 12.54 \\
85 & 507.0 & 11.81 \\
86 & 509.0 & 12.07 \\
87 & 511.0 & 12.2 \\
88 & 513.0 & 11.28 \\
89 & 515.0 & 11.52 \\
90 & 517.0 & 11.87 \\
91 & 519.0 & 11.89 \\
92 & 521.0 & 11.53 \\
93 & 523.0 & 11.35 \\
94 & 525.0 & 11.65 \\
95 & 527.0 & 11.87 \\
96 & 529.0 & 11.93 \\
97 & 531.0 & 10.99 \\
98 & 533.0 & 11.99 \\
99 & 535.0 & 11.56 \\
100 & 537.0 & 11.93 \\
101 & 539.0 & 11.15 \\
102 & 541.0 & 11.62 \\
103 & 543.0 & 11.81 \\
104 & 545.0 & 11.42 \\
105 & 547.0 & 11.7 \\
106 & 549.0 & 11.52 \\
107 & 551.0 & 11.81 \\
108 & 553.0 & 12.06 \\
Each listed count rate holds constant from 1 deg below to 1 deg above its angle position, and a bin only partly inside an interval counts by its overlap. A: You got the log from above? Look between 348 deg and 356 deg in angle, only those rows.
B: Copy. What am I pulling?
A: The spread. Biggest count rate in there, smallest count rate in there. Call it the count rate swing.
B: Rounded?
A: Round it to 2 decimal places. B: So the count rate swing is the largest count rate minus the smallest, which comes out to 0.60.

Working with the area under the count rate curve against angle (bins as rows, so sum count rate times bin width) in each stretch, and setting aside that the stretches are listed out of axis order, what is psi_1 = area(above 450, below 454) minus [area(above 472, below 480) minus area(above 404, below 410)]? 21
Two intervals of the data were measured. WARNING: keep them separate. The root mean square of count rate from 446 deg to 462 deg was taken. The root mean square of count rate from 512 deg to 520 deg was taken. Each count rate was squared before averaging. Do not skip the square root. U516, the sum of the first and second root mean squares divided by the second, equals 1.997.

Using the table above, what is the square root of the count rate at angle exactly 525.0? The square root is 3.41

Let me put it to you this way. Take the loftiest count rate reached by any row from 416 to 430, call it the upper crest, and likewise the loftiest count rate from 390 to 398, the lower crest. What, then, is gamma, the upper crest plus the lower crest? 24.7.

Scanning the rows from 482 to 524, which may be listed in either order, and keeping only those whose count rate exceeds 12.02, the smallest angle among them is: 485.0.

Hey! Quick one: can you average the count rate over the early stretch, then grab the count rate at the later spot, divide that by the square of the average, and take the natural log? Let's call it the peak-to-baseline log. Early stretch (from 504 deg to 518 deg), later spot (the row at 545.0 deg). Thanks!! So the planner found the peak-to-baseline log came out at -2.517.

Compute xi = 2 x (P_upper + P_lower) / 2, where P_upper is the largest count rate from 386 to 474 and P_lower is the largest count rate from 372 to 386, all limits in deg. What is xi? 25.22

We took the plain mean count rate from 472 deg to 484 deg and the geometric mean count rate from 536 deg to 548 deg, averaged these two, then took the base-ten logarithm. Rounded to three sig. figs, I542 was 1.08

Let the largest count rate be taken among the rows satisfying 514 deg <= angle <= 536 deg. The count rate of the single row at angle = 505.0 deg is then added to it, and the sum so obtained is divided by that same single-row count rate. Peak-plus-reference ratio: 1.96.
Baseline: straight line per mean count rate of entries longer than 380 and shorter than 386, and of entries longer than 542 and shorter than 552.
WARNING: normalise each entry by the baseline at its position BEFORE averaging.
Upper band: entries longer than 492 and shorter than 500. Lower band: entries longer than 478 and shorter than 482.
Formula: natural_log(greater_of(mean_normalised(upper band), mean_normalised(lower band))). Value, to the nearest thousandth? 0.027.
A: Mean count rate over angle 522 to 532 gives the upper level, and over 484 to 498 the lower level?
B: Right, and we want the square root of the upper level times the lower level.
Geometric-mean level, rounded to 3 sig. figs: 11.7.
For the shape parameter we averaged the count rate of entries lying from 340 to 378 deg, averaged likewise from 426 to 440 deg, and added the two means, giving 24.1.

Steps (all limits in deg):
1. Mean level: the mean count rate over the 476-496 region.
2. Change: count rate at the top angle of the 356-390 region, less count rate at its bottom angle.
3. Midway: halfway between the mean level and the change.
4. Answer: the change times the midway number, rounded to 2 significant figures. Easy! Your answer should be 1.3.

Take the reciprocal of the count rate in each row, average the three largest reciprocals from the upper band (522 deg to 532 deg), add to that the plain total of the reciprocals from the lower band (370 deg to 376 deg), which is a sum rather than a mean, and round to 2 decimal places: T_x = 0.34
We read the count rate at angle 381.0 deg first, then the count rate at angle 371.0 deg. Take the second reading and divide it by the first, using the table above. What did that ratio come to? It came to 0.970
